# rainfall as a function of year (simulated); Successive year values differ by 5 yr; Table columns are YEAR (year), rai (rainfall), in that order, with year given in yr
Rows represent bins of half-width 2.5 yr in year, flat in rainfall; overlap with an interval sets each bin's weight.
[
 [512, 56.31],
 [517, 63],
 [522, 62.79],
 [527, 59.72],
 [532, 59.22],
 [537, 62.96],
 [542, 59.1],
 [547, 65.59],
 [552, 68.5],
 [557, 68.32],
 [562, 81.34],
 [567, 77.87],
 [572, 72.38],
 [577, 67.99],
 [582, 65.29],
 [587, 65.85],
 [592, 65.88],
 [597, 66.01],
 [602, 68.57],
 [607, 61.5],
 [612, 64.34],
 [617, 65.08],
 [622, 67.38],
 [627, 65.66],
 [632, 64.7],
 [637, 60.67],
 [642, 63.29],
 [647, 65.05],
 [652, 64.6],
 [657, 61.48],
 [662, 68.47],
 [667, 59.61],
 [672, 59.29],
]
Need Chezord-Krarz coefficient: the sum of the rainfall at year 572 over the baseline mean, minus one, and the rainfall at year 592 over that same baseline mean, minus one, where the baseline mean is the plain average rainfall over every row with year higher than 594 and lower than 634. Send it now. 0.11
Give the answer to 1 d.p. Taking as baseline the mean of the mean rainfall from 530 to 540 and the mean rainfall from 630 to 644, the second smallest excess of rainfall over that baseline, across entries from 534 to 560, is 1.0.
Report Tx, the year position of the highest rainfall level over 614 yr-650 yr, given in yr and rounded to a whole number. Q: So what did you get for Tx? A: 622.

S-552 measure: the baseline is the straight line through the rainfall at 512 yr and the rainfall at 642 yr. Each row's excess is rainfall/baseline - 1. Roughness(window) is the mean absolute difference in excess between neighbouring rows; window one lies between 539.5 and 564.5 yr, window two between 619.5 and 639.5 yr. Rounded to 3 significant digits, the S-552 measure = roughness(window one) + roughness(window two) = 0.134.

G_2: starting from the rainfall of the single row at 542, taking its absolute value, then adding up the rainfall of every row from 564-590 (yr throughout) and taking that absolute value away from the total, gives 290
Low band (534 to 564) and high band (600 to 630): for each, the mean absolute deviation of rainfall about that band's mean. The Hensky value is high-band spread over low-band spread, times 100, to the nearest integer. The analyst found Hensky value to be 35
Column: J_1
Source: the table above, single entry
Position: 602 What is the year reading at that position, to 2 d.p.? 68.57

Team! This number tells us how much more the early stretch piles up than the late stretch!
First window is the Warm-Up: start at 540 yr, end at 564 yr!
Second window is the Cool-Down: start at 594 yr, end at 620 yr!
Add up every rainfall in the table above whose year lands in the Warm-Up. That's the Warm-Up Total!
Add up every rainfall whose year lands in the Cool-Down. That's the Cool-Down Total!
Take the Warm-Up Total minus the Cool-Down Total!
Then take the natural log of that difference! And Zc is 2.9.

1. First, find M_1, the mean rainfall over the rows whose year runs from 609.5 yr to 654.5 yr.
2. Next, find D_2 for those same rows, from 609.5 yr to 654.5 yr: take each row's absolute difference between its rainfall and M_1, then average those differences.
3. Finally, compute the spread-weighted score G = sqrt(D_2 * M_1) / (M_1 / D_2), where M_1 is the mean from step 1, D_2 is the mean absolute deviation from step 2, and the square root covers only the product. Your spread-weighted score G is 0.2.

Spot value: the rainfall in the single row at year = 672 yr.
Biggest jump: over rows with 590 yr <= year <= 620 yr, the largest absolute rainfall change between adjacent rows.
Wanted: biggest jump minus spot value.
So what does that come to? -52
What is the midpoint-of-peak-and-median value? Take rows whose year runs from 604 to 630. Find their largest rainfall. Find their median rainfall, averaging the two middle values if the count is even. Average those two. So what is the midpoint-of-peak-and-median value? 66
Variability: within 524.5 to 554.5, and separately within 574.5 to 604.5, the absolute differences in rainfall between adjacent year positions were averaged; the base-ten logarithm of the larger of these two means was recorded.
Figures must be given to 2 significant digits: 0.54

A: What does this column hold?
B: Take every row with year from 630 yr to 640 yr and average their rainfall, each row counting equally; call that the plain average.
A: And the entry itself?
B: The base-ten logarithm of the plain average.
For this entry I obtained 1.80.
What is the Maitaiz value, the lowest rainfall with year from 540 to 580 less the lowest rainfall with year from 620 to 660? -1.6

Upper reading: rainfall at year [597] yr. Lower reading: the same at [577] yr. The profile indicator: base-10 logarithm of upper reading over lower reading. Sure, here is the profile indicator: -0.013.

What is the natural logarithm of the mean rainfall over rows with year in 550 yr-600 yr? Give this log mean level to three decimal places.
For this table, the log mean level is 4.248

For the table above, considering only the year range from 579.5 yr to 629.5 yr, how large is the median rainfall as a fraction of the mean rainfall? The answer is 1.00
